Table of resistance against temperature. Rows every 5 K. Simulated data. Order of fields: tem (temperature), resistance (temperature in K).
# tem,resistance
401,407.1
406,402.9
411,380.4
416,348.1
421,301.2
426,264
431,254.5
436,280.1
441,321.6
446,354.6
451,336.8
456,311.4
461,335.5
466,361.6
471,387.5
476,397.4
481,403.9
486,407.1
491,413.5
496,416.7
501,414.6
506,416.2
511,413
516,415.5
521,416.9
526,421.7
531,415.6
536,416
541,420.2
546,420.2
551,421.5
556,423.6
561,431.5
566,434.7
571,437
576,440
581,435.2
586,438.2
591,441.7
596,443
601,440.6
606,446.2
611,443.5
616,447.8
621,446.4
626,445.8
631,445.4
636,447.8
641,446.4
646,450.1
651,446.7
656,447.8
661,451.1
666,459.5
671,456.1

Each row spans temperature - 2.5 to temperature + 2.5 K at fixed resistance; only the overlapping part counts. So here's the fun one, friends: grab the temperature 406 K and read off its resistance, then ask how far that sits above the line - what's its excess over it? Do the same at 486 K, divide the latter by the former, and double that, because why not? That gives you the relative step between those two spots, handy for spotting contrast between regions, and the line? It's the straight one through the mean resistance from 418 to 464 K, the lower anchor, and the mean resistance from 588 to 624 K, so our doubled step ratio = 1.0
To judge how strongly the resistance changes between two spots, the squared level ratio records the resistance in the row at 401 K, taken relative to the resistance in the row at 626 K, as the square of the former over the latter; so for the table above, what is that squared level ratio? 0.83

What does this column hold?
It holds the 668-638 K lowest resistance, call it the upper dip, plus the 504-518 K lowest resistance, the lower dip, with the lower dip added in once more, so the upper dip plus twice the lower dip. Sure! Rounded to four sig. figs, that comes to 1272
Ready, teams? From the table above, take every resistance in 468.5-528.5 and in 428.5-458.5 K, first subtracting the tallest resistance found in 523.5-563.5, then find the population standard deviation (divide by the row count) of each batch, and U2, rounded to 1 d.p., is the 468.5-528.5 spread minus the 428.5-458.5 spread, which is -24.4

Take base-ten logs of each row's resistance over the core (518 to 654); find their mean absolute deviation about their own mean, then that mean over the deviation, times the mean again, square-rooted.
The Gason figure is 26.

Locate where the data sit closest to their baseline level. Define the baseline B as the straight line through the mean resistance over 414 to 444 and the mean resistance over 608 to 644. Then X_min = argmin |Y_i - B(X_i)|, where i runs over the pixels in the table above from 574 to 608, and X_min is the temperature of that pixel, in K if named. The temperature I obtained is 601 K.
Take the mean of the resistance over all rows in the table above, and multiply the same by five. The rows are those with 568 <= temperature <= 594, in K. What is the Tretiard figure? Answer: 2192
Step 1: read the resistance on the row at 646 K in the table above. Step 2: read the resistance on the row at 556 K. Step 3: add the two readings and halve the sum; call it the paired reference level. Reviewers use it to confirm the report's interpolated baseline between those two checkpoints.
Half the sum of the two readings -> 437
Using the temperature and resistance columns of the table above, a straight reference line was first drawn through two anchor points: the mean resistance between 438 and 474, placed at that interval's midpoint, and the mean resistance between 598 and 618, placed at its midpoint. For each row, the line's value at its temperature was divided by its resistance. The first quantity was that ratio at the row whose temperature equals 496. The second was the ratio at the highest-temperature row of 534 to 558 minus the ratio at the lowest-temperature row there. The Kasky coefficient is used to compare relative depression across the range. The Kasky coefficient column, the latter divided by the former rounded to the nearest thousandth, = 0.016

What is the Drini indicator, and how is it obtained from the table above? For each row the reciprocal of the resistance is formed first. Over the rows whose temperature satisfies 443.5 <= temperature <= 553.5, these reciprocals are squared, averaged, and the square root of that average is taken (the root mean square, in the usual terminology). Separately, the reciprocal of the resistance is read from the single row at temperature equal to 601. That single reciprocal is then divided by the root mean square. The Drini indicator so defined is 0.889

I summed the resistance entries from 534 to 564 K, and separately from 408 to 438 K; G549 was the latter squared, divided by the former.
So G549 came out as 1320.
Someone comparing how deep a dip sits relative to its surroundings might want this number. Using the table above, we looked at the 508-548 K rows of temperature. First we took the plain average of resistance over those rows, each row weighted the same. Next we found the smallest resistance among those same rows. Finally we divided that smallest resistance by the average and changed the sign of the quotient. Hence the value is -0.99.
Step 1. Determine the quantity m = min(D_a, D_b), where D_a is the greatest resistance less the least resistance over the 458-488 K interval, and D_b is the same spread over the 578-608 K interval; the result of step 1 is 11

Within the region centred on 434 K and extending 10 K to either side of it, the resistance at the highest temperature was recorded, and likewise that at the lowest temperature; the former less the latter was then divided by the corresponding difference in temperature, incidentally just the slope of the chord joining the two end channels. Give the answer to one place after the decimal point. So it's 3.8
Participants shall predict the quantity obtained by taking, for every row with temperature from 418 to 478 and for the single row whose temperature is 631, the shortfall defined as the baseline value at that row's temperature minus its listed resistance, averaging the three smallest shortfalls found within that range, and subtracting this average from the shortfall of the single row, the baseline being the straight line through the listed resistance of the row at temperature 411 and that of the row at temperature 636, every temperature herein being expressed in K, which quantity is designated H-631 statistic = -15.3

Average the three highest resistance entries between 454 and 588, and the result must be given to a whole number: 438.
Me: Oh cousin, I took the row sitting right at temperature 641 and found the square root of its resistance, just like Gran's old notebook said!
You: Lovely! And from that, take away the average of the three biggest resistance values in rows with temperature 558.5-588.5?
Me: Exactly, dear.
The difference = -417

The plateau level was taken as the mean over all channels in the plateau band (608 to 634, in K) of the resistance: 446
